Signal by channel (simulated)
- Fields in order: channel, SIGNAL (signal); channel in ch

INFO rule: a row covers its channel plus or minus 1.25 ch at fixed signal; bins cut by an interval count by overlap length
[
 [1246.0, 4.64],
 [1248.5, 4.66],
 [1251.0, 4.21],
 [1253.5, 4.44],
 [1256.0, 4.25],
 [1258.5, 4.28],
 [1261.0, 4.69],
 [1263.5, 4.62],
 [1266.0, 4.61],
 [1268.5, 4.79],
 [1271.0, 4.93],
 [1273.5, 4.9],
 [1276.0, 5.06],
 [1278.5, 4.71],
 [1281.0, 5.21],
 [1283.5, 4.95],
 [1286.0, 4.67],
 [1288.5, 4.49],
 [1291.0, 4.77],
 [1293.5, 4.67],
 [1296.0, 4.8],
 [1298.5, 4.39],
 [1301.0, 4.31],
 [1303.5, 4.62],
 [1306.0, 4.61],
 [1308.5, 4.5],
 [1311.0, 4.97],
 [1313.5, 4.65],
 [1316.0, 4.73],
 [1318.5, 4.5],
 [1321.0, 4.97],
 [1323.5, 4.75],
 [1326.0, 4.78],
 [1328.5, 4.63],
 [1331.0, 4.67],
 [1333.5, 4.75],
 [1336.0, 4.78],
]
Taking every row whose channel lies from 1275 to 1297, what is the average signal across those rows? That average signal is 4.81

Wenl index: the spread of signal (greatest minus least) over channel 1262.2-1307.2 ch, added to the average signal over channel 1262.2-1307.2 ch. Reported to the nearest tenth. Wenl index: 5.6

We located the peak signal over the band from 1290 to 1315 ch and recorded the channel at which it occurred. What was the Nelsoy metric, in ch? 1311.0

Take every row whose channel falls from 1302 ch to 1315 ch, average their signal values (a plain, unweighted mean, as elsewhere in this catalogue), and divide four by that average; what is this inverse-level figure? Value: 0.86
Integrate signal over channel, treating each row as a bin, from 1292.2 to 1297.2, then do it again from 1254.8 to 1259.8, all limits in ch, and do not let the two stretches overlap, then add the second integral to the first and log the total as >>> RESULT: 45.0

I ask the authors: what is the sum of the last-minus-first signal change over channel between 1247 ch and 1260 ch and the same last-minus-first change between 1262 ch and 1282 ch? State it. 0.21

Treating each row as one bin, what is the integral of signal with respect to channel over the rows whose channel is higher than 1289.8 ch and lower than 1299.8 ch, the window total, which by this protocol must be 46.6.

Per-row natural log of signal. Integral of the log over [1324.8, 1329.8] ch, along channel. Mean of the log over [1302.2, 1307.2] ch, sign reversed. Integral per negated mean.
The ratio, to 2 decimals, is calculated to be -5.06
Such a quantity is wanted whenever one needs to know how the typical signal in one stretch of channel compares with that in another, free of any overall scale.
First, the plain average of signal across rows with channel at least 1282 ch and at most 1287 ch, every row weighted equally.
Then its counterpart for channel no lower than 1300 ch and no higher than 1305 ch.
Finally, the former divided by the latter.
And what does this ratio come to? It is 1.08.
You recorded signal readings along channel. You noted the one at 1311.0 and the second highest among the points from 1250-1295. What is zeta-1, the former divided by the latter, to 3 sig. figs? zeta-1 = 0.982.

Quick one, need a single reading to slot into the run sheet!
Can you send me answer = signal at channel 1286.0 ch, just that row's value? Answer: 4.67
